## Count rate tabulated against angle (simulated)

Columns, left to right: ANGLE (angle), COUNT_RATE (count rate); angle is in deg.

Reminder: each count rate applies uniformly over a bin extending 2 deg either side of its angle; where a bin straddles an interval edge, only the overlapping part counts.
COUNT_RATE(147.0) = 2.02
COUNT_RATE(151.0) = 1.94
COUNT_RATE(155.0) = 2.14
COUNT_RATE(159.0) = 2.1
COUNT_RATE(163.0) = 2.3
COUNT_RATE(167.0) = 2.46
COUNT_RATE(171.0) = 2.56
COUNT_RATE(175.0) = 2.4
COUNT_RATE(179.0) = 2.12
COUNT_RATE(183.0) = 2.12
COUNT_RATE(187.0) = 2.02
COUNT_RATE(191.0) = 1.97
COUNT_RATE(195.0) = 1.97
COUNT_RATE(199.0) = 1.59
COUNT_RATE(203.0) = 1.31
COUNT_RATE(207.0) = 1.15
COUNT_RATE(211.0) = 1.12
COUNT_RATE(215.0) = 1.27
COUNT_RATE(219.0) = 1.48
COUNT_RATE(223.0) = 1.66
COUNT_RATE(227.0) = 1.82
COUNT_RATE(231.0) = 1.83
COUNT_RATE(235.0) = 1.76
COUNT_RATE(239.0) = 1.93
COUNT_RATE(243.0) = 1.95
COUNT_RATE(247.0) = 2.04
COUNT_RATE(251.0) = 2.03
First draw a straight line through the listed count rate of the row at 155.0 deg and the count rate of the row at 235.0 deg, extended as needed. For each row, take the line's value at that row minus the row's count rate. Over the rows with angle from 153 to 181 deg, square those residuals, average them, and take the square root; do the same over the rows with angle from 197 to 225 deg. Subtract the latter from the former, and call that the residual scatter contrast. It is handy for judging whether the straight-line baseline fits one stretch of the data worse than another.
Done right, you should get -0.3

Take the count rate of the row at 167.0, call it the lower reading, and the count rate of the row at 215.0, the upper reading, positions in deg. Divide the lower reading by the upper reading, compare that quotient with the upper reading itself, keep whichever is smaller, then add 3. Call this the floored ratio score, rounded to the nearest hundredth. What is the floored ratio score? 4.27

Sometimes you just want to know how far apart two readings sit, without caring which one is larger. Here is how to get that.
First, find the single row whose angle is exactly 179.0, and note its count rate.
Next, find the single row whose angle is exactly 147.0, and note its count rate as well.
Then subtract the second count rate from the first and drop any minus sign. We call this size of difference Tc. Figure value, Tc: 0.10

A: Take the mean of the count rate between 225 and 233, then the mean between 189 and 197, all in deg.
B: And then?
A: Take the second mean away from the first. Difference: -0.1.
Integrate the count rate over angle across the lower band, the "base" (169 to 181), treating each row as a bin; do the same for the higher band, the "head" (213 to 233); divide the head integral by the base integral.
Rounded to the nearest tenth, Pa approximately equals 1.1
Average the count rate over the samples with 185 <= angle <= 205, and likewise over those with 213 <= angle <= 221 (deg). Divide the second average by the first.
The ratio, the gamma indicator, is 0.78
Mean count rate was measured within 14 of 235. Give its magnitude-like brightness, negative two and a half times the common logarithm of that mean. -0.67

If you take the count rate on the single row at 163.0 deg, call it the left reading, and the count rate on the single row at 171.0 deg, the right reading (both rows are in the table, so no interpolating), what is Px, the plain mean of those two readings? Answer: 2.43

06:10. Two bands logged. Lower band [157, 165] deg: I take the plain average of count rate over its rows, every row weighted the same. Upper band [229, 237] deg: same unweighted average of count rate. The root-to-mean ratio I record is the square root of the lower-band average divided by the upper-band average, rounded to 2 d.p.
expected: 0.83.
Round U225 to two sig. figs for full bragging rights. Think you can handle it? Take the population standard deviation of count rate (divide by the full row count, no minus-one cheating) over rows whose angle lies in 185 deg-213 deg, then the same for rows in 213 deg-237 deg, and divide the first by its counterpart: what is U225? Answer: 1.8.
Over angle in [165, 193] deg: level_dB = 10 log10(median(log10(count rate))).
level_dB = -4.9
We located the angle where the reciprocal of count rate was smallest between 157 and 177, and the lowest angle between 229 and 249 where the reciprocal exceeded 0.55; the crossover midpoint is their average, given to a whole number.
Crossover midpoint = 203 deg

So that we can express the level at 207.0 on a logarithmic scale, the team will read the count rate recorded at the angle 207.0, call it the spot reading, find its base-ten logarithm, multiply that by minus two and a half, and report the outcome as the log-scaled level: -0.15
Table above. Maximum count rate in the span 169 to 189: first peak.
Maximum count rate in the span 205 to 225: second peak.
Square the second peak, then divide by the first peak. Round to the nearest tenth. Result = 1.1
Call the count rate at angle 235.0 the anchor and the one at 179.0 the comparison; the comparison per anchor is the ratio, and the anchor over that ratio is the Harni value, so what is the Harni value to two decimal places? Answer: 1.46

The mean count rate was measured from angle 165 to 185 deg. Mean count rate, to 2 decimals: 2.33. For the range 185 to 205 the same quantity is 1.77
